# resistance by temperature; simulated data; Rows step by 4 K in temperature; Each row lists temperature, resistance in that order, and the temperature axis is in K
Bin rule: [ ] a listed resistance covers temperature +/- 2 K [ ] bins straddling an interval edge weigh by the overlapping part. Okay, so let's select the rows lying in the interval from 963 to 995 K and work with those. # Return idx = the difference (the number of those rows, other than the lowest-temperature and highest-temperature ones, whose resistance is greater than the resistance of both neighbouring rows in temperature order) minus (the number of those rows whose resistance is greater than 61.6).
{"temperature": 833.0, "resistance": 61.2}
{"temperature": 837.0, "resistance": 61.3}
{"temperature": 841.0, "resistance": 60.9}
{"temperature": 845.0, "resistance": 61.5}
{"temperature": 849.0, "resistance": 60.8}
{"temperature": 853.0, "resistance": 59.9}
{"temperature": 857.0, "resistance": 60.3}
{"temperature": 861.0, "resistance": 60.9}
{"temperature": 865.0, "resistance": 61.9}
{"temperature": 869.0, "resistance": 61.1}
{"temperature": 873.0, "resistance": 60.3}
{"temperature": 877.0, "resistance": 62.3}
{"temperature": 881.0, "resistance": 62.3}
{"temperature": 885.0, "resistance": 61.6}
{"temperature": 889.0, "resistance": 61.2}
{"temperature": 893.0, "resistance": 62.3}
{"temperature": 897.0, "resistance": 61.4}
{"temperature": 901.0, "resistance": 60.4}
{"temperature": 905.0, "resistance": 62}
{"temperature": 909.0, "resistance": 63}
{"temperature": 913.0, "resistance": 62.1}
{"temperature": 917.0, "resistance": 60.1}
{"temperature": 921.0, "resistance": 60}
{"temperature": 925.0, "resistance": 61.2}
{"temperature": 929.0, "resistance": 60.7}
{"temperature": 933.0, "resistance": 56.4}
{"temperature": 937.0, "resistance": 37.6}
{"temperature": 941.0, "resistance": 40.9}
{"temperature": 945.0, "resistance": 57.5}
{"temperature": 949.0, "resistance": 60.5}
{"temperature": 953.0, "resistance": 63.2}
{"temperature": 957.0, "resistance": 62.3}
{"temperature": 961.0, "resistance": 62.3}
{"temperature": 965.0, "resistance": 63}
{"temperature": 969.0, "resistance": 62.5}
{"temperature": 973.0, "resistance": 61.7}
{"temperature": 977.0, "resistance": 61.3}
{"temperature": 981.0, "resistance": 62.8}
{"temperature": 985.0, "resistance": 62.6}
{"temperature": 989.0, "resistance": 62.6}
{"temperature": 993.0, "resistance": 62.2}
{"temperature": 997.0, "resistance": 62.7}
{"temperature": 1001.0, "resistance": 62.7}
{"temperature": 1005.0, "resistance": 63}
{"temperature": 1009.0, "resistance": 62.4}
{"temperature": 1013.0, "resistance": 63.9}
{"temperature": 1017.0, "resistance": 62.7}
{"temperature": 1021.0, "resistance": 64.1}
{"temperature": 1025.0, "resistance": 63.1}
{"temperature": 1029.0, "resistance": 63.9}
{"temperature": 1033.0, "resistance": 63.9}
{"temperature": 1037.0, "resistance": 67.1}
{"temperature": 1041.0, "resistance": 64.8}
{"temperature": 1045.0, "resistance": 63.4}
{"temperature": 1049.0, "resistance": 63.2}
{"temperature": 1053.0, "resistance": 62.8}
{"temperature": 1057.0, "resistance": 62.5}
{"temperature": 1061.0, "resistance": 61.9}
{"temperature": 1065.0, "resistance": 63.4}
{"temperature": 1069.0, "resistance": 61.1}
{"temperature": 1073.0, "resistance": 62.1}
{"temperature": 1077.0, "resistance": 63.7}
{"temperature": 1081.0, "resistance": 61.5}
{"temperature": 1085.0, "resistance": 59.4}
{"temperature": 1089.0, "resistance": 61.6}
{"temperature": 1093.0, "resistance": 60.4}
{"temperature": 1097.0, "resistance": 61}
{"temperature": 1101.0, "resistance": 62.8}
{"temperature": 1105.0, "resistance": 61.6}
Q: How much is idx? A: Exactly -6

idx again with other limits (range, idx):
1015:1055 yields -8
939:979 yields -4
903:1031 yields -14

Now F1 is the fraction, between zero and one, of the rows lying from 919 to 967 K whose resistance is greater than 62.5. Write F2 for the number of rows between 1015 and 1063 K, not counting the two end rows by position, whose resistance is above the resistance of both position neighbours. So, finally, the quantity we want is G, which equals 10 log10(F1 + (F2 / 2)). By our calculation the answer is 0.7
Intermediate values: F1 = 0.17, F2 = 2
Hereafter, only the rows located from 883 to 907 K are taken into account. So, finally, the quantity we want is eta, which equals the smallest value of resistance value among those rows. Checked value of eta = 60.4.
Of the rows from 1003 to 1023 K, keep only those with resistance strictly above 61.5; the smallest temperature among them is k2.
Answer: 1005.0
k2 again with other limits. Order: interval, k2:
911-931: 913.0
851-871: 865.0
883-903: 885.0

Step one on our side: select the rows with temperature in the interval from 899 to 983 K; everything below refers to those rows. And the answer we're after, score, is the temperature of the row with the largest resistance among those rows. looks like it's 953.0 K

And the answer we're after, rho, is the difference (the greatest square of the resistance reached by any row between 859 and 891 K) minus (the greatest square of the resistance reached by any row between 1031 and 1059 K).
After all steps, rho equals -621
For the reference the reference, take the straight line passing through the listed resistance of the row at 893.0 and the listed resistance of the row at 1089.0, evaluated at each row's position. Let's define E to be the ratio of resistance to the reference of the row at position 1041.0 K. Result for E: 1.05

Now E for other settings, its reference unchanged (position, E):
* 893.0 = 1.00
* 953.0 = 1.02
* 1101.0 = 1.02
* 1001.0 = 1.01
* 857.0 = 0.97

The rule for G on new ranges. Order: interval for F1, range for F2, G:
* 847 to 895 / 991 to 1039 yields 1.8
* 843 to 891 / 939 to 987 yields 1.8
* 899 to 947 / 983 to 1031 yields 2.0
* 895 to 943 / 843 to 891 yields -2.3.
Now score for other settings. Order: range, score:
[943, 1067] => 1037.0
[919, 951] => 925.0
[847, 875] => 865.0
